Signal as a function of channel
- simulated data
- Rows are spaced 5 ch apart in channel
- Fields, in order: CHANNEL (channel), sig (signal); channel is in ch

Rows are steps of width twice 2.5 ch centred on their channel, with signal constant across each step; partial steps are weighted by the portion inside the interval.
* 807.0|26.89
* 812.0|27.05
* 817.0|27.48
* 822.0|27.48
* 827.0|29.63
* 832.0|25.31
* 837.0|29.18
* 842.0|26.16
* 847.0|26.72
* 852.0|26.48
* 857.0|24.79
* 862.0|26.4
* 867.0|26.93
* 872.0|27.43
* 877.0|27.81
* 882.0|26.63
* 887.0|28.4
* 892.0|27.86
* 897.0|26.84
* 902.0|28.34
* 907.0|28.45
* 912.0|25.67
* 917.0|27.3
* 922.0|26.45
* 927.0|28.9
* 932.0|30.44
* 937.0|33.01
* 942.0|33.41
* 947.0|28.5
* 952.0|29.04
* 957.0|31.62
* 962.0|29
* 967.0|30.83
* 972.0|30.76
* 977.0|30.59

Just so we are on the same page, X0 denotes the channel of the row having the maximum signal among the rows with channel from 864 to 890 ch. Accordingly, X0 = 887.0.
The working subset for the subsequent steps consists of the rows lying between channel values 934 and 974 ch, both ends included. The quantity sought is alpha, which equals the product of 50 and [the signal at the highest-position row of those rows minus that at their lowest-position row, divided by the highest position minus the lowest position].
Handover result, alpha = -3.2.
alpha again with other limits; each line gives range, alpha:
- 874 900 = -2.4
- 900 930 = 1.1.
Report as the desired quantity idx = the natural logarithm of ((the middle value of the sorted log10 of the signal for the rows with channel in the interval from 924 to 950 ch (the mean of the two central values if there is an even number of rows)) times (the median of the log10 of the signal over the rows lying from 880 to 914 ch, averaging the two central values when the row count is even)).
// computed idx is 0.762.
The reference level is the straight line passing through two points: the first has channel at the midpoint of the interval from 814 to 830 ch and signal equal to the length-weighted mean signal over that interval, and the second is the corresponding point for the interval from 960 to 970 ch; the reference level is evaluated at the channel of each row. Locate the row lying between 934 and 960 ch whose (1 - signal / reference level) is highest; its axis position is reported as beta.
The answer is 947.0 ch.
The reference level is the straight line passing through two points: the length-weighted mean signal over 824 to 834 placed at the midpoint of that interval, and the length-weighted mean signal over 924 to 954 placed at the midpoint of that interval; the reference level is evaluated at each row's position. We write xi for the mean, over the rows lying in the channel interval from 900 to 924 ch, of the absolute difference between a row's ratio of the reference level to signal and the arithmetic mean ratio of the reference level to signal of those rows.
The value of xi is 0.043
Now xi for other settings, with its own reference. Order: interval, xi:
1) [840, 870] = 0.022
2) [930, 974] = 0.047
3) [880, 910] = 0.023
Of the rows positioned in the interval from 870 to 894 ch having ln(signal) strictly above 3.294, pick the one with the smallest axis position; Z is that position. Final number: 872.0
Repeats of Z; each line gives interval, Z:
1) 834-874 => 837.0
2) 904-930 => 907.0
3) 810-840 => 812.0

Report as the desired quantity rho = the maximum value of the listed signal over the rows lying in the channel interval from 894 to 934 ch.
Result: 30.44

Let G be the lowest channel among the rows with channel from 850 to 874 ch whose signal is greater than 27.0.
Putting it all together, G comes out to 872.0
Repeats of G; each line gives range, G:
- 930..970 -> 932.0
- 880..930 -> 887.0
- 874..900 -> 877.0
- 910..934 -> 917.0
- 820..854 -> 822.0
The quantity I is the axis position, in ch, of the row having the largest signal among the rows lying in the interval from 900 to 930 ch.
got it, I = 927.0 ch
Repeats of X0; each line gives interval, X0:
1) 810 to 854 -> 827.0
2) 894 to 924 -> 907.0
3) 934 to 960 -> 942.0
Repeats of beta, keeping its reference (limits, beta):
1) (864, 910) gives 882.0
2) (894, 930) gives 912.0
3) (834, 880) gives 857.0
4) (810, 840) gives 832.0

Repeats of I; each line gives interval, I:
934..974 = 942.0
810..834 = 827.0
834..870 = 837.0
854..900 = 887.0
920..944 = 942.0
